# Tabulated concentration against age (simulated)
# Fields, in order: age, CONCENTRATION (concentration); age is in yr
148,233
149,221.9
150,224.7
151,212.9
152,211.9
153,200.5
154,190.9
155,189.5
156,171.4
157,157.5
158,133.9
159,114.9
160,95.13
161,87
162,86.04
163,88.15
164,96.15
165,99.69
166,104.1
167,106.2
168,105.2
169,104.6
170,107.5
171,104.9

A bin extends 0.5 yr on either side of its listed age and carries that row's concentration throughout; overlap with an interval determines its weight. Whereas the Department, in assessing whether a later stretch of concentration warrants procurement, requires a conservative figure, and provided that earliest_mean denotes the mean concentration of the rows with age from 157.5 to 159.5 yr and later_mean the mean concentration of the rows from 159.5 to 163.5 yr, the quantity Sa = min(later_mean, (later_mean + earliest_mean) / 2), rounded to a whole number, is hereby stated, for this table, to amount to 89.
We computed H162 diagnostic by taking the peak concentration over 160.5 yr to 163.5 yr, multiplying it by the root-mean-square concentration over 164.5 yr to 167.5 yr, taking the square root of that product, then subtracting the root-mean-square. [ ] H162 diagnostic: -8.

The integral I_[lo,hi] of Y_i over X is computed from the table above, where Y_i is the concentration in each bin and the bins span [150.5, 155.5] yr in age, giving 1006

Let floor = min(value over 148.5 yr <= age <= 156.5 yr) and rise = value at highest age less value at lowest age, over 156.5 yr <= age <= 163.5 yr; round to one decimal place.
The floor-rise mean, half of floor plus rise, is 51.0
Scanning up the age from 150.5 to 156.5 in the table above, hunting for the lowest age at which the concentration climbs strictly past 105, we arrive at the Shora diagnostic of 151 yr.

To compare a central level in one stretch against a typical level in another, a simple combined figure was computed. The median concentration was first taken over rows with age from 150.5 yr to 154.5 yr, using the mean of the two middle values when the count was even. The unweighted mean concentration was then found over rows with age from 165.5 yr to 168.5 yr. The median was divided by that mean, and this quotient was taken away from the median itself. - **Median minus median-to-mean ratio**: 204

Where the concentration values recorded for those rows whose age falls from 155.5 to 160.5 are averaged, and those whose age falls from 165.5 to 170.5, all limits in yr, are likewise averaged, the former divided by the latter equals 1.3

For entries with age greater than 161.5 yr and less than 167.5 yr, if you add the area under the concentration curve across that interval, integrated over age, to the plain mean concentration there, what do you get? 677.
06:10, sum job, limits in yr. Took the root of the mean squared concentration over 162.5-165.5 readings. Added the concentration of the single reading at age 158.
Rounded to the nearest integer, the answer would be 229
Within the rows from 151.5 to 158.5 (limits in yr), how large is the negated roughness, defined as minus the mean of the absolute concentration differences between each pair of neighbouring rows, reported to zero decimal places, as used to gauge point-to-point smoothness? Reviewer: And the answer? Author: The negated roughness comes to -13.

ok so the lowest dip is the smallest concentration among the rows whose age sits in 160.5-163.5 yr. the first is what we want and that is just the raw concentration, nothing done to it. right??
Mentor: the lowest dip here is 86.04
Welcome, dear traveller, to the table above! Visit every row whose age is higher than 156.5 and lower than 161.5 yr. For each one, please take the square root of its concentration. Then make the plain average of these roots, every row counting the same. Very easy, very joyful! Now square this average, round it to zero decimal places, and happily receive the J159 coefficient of 116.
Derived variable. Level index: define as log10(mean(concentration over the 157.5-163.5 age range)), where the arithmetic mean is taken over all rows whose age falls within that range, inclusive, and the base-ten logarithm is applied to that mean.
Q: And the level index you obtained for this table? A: 2.00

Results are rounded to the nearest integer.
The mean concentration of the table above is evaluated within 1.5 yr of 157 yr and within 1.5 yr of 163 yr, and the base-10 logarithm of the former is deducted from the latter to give 88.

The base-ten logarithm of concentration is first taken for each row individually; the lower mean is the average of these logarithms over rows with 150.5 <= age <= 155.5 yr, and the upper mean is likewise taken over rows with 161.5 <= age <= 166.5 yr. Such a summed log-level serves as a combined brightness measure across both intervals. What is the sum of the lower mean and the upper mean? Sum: 4.28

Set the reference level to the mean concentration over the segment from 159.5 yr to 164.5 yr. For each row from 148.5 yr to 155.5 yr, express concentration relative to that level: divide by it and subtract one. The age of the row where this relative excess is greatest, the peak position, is 150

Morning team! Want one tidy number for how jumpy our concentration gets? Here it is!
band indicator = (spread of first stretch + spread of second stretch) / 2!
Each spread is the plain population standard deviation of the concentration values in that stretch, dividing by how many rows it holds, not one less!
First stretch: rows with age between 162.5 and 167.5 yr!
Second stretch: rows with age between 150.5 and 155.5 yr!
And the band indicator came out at 8.2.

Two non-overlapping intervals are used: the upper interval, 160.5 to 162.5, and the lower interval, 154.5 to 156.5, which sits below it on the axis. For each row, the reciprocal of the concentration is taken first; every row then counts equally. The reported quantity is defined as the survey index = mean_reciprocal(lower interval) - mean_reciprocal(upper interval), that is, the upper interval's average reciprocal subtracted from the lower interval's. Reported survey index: -0.0060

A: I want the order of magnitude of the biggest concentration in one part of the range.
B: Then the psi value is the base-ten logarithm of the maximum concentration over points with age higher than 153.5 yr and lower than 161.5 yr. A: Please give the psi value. 2.28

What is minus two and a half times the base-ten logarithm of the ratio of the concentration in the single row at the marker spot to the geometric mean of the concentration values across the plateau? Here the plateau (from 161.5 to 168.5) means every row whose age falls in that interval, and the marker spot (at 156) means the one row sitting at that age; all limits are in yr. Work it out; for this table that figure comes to -0.6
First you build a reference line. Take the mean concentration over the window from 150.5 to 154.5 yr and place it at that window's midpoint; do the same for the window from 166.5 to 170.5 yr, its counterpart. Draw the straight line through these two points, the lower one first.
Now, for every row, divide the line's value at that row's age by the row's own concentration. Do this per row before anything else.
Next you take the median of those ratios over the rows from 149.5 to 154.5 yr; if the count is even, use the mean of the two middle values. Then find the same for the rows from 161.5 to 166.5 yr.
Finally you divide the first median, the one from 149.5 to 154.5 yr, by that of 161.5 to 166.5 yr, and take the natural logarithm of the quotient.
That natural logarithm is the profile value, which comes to -0.3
